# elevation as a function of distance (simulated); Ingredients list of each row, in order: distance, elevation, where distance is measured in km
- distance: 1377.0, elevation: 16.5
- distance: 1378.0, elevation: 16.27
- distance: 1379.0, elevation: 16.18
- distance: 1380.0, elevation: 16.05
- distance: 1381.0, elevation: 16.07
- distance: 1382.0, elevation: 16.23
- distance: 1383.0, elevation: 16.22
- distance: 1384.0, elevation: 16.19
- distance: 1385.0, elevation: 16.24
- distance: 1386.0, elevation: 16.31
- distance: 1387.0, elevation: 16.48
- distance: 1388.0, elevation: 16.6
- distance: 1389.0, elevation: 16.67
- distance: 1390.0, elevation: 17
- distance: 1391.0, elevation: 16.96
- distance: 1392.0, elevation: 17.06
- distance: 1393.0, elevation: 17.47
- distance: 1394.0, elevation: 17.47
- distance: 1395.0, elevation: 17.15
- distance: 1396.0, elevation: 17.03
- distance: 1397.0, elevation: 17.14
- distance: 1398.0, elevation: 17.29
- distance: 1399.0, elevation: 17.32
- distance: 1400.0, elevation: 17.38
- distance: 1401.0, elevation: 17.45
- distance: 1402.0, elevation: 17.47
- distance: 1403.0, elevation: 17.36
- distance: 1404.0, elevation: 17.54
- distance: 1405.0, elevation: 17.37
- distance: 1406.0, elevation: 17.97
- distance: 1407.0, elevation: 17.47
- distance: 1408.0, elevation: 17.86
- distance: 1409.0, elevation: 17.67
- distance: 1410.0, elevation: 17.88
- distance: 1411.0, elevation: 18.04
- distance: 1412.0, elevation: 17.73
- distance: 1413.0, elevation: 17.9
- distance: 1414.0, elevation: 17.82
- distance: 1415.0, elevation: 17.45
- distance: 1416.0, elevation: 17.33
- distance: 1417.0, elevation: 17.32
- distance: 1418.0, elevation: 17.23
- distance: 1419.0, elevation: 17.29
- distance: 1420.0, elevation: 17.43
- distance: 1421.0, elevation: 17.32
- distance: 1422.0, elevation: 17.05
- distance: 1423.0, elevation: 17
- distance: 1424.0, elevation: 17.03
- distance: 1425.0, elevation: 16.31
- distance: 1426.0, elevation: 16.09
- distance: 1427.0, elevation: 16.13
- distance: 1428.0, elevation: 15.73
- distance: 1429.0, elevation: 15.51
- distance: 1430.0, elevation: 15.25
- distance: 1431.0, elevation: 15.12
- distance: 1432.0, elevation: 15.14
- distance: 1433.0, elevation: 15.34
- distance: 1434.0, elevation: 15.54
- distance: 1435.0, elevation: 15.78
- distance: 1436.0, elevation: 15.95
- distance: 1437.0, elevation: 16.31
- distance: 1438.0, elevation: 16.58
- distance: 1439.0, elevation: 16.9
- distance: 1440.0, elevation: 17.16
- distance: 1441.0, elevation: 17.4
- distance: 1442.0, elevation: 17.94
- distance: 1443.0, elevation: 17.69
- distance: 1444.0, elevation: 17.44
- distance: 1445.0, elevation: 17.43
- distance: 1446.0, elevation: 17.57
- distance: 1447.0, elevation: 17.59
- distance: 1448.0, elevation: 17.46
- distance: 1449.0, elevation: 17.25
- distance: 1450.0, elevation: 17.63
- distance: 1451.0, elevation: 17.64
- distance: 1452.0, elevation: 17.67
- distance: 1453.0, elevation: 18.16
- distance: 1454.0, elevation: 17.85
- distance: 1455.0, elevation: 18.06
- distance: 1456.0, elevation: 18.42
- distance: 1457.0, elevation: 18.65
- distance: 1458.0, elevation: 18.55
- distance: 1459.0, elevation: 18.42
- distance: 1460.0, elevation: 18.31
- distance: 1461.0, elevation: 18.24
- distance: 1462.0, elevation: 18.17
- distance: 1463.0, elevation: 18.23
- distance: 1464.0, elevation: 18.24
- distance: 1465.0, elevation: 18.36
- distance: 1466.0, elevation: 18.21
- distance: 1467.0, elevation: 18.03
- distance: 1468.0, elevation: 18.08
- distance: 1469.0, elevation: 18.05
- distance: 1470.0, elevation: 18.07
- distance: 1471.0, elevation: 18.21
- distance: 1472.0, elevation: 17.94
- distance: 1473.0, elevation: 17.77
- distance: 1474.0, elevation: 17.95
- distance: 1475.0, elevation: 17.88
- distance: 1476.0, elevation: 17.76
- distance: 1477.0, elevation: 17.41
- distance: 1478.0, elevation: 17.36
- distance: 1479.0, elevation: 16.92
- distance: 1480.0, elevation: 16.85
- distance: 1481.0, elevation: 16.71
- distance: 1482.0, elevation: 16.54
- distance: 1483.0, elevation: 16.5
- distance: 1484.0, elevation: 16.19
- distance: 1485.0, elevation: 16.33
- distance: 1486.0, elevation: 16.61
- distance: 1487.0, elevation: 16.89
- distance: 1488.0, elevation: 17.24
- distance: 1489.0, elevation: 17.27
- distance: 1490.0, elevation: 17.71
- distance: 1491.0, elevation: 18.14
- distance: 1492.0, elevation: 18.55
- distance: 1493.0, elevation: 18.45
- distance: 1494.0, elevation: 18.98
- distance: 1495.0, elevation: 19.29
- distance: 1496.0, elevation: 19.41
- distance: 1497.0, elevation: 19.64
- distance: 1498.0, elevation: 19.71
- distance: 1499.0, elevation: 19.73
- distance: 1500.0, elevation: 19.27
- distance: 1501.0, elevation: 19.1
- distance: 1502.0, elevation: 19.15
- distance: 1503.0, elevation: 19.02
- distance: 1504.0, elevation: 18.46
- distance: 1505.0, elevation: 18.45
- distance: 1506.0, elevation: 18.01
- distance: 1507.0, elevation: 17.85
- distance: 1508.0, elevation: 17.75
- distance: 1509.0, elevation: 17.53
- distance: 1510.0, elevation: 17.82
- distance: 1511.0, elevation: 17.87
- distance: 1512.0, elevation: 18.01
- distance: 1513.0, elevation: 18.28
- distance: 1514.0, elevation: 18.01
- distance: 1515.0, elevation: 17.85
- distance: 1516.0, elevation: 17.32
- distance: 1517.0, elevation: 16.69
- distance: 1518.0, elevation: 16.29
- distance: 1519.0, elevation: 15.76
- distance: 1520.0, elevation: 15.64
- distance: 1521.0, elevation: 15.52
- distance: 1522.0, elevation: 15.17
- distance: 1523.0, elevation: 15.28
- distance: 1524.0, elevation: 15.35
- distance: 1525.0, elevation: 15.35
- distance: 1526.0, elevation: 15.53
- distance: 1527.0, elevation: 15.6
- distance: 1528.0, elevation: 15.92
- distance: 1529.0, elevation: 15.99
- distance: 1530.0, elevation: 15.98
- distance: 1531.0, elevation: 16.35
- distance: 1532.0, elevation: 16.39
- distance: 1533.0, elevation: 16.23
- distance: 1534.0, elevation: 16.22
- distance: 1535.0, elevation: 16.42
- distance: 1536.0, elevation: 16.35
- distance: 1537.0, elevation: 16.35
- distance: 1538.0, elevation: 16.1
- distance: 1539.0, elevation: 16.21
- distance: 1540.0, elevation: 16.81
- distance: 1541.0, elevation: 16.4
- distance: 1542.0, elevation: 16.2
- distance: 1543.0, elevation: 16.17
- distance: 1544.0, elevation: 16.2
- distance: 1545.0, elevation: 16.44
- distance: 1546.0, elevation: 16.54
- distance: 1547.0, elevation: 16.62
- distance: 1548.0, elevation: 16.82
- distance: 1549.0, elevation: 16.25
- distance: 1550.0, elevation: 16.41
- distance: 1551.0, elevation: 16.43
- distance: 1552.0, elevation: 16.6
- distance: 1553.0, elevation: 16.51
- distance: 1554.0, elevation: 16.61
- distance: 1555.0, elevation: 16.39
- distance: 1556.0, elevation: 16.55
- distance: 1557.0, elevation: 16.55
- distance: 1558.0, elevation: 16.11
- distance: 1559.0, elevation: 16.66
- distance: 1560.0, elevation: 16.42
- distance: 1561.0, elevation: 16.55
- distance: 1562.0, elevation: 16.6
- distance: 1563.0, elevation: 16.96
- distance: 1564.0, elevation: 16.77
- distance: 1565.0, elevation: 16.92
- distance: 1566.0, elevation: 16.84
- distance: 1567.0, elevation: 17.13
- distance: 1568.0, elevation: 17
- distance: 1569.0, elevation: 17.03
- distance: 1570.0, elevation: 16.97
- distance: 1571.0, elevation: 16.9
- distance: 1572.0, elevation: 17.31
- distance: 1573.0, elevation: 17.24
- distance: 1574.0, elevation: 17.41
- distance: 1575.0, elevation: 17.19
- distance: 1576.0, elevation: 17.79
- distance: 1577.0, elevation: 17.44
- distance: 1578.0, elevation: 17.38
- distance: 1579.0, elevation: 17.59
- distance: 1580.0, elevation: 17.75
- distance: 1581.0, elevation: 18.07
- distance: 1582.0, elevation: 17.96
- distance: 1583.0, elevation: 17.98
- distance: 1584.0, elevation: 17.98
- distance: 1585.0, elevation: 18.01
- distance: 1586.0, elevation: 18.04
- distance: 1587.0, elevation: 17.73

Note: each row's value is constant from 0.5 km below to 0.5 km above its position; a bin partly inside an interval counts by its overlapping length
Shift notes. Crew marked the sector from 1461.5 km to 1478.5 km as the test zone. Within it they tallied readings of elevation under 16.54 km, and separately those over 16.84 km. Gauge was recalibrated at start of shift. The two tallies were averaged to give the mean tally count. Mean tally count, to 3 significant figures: 8.50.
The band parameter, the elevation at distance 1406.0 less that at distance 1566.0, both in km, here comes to 1.1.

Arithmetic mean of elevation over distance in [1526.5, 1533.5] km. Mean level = 16.1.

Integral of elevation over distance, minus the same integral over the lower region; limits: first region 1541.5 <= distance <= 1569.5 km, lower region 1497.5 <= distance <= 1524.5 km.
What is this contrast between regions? -11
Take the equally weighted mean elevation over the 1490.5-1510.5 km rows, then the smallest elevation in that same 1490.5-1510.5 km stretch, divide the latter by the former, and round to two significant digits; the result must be 0.94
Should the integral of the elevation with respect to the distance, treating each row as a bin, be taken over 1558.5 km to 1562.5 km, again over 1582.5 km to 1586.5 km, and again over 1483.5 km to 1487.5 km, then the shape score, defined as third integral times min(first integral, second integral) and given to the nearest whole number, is 4373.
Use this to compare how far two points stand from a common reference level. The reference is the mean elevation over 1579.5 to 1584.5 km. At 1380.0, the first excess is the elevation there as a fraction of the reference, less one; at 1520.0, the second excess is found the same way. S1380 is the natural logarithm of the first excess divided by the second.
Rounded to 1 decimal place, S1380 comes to -0.2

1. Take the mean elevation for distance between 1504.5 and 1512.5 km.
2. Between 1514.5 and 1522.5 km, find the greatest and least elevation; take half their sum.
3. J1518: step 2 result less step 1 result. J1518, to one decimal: -1.4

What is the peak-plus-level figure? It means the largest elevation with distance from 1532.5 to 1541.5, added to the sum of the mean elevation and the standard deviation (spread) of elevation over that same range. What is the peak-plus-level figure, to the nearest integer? 33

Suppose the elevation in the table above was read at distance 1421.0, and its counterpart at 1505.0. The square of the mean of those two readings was 320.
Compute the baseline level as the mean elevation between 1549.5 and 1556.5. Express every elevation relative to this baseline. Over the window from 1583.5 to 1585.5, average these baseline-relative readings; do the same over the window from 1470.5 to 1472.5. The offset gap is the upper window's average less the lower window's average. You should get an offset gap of -0.1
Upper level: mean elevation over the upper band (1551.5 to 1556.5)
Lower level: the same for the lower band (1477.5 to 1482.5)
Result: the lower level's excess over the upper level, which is 0.3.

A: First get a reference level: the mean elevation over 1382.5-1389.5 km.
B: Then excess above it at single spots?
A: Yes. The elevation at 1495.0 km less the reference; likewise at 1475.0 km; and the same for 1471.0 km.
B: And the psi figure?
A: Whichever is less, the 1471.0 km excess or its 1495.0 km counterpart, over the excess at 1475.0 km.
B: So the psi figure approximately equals 1.22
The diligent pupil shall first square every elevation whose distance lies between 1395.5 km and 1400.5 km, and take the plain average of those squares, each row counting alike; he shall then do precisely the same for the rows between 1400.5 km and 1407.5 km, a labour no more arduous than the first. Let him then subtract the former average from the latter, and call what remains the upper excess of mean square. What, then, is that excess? 10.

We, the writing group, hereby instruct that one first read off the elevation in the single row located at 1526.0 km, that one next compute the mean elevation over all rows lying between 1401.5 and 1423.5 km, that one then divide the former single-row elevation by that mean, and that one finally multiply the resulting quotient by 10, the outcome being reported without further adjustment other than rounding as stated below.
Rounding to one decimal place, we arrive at 8.9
